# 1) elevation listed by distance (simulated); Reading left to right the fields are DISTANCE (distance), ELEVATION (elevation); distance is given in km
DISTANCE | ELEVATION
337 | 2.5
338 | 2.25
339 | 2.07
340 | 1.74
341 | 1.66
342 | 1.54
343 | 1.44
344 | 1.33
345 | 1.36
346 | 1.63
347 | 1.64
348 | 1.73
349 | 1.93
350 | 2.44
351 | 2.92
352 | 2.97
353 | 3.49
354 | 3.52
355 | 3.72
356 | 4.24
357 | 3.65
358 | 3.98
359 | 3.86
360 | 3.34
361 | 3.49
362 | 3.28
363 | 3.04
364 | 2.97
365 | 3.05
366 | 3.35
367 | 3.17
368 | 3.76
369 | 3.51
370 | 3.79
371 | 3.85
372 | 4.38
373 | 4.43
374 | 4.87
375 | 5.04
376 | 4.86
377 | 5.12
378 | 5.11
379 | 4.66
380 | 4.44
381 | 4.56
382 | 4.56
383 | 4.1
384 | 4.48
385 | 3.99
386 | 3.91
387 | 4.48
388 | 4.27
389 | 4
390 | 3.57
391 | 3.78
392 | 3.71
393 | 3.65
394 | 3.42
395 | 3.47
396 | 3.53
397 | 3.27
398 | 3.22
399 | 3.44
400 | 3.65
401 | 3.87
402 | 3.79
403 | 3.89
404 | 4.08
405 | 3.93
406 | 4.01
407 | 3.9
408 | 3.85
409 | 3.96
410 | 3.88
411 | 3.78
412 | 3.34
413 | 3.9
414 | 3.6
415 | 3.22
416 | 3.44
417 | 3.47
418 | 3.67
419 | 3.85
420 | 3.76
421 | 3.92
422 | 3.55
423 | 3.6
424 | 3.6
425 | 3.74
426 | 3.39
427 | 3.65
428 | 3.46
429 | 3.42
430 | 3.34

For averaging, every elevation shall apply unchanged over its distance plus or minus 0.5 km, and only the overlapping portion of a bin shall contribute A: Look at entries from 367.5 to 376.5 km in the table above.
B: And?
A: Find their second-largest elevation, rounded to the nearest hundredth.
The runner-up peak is 4.87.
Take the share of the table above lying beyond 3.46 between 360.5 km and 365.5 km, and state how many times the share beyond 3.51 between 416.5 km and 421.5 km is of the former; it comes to 4.00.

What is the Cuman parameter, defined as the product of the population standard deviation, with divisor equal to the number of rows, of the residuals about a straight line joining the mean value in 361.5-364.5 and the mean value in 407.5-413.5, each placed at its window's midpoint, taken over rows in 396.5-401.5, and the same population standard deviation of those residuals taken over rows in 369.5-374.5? 0.09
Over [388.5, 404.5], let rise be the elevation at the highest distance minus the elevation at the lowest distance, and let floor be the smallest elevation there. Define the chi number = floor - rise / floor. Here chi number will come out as 3.2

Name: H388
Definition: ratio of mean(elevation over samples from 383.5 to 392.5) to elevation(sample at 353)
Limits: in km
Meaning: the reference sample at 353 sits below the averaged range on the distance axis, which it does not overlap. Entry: 1.2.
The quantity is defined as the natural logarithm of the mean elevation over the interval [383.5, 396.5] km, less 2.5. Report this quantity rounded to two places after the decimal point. -1.15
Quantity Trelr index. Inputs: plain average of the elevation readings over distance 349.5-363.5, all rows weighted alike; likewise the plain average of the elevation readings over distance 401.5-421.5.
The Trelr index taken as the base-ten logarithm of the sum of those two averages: 0.86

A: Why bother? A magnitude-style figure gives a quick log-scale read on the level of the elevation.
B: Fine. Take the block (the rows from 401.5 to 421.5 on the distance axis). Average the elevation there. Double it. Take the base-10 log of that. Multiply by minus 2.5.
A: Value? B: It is -2.19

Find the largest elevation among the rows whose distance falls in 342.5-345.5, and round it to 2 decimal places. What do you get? 1.44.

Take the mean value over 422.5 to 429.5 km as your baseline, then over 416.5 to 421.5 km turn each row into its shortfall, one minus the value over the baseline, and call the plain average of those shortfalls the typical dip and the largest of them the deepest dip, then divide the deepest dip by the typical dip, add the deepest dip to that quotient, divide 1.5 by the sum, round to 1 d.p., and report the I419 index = -3.5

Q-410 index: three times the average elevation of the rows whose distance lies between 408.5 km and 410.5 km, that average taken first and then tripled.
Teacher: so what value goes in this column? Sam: 11.8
